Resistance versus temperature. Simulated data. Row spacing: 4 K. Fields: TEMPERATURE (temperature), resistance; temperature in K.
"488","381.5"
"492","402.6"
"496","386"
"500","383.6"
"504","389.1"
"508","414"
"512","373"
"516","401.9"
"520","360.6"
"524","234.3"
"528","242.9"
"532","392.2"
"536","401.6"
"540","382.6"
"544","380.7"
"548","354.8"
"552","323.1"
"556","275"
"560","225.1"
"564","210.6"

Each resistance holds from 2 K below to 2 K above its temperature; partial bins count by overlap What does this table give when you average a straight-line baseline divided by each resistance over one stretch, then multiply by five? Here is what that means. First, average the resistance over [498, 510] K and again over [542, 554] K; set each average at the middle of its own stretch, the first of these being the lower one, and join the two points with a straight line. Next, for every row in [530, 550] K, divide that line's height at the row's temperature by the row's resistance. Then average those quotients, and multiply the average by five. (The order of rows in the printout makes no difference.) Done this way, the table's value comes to 4.7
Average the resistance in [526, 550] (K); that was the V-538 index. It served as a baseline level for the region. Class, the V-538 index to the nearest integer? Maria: 359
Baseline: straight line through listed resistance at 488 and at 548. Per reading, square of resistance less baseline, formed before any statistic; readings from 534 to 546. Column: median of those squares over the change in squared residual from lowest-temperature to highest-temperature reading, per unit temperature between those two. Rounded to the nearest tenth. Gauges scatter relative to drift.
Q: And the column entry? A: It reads -4.1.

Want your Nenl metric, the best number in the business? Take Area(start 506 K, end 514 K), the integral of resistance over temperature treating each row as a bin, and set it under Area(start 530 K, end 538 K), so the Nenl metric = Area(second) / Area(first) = 1.0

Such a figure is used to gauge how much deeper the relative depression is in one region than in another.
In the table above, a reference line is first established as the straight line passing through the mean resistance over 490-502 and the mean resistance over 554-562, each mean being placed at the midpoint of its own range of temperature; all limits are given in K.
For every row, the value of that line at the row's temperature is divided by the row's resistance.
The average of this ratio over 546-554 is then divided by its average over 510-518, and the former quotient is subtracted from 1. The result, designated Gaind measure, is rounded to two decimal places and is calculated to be 0.12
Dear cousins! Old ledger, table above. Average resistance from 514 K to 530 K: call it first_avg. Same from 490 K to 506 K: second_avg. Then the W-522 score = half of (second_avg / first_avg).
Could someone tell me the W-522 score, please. 0.63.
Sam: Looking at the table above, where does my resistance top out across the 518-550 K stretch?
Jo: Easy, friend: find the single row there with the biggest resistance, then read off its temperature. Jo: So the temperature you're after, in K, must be 536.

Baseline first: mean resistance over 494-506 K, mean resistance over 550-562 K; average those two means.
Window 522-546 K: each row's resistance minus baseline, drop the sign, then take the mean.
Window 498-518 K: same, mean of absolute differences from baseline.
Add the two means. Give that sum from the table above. 132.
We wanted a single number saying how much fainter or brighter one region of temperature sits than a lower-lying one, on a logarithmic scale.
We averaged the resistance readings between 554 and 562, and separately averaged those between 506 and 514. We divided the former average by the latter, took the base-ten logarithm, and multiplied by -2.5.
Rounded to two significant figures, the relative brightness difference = 0.49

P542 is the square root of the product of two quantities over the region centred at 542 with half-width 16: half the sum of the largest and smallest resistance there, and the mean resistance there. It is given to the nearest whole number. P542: 333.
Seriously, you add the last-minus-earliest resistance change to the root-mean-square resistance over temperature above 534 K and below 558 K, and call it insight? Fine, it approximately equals 229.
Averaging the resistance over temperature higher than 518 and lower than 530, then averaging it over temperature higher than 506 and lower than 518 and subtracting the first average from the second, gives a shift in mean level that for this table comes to 117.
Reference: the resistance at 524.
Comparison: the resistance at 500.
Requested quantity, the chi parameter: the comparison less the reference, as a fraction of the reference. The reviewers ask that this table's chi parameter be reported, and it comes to 0.64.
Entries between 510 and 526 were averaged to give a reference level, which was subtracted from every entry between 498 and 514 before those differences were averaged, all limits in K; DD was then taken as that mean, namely 47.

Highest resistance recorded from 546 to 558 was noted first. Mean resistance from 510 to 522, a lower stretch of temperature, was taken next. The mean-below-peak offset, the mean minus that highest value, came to 24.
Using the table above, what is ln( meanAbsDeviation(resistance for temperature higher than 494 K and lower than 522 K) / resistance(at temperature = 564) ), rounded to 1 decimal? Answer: -2.8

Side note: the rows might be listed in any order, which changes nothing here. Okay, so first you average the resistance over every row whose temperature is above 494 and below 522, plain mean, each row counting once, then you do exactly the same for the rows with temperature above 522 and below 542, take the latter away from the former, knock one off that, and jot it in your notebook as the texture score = 55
